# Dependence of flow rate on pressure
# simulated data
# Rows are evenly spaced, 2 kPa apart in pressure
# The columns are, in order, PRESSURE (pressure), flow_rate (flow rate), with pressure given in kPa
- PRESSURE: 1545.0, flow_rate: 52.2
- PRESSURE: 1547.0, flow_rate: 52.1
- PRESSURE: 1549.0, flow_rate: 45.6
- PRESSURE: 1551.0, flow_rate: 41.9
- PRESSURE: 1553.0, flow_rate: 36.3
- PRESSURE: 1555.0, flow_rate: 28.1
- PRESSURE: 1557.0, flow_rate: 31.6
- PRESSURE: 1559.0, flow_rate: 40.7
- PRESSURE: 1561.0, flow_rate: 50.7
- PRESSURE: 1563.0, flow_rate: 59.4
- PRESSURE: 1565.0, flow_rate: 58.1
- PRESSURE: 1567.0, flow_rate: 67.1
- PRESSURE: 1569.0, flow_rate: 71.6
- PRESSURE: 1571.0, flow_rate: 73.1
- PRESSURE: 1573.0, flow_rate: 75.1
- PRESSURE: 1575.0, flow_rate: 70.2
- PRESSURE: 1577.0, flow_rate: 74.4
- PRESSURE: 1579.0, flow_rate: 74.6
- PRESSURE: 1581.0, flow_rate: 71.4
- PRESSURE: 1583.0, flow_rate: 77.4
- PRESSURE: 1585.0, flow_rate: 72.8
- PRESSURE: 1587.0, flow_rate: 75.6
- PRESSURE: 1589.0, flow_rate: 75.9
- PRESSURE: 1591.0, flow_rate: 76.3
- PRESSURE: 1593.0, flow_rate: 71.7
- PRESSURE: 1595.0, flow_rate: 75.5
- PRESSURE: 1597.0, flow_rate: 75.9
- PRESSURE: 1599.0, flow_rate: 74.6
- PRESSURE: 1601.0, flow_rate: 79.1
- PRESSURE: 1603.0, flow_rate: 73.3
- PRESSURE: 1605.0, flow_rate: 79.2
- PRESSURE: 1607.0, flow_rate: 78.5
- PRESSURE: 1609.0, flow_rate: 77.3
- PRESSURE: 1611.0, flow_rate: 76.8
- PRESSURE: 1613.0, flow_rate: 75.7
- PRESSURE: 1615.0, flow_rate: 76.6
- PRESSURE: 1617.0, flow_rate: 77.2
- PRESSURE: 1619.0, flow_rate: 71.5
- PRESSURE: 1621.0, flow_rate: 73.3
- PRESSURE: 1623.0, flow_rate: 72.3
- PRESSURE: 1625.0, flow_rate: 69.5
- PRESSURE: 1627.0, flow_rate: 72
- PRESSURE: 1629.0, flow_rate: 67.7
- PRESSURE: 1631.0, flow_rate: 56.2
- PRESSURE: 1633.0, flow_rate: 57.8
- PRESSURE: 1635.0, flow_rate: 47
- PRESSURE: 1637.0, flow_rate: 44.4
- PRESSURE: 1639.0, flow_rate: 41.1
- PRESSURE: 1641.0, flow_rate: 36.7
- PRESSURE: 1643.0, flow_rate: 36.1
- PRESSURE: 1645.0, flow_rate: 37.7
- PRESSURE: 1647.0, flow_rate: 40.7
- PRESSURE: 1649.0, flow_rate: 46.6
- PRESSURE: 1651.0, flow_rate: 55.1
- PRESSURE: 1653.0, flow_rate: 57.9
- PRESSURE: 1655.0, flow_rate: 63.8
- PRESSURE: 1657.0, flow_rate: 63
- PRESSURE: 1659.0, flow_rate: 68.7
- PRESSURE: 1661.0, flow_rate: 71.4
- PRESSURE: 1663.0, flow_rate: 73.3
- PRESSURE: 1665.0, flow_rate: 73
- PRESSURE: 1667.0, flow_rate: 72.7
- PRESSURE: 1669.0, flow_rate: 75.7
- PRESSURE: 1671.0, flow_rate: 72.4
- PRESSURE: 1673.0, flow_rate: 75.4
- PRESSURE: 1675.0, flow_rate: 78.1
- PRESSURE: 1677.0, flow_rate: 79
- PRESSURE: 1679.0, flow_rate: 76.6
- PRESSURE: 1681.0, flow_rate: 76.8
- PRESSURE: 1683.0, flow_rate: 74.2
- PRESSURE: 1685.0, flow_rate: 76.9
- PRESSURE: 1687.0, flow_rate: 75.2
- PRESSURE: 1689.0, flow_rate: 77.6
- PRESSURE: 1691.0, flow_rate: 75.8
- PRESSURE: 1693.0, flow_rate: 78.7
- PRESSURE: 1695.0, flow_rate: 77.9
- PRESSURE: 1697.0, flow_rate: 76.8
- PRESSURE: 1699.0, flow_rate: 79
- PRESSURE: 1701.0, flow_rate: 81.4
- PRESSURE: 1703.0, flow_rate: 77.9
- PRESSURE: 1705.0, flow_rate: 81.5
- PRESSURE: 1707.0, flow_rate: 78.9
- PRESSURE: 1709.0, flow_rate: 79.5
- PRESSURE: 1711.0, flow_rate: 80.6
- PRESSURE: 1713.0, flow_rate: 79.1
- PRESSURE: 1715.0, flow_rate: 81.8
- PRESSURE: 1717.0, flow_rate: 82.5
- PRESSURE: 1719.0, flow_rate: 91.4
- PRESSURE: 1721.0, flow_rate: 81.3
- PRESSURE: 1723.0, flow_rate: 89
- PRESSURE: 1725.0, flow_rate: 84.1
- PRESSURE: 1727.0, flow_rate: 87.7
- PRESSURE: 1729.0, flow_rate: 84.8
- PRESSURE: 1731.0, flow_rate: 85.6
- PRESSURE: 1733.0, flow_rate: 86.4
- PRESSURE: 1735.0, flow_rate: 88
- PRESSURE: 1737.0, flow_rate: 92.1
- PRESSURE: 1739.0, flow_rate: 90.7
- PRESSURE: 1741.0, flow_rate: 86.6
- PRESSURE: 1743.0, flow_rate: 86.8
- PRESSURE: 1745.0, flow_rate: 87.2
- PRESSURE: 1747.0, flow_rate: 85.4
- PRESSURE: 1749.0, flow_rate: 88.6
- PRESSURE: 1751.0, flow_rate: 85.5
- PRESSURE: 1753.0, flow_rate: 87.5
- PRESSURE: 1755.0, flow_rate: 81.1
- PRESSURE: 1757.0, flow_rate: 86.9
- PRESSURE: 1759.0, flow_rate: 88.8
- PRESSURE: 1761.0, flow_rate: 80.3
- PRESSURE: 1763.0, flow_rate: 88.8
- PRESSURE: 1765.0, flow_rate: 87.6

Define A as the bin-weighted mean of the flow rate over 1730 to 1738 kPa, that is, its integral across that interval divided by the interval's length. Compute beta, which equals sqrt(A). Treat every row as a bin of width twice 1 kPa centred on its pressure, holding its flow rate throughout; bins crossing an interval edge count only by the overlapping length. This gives 9.38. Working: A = 88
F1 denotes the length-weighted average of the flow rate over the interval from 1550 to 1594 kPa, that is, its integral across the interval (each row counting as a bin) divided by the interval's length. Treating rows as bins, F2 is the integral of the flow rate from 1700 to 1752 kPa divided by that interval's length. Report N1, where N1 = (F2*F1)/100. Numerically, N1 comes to 53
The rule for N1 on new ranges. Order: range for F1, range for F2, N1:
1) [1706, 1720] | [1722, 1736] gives 71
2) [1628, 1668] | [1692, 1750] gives 47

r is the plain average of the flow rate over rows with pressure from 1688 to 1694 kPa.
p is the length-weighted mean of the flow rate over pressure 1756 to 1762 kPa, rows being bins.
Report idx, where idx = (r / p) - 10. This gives -9.09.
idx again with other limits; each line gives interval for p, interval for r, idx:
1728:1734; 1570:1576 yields -9.15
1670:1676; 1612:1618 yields -8.98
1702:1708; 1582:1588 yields -9.05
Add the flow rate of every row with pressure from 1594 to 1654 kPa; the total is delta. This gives 1903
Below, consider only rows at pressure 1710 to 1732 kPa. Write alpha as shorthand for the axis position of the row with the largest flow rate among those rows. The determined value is 1719.0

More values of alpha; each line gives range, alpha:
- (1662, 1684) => 1677.0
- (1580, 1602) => 1601.0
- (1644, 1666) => 1663.0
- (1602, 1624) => 1605.0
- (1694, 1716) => 1715.0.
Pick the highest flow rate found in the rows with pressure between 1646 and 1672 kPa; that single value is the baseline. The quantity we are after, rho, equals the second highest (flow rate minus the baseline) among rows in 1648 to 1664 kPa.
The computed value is -4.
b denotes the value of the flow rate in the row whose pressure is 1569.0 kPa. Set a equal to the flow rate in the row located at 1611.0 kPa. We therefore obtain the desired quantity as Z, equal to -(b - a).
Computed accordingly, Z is 5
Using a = 76.8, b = 71.6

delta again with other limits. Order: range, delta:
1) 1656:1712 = 2128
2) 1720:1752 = 1390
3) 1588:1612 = 914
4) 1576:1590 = 522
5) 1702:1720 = 733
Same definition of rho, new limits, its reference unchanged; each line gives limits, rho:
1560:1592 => 1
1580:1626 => 3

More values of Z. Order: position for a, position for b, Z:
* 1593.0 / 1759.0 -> -17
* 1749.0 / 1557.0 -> 57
